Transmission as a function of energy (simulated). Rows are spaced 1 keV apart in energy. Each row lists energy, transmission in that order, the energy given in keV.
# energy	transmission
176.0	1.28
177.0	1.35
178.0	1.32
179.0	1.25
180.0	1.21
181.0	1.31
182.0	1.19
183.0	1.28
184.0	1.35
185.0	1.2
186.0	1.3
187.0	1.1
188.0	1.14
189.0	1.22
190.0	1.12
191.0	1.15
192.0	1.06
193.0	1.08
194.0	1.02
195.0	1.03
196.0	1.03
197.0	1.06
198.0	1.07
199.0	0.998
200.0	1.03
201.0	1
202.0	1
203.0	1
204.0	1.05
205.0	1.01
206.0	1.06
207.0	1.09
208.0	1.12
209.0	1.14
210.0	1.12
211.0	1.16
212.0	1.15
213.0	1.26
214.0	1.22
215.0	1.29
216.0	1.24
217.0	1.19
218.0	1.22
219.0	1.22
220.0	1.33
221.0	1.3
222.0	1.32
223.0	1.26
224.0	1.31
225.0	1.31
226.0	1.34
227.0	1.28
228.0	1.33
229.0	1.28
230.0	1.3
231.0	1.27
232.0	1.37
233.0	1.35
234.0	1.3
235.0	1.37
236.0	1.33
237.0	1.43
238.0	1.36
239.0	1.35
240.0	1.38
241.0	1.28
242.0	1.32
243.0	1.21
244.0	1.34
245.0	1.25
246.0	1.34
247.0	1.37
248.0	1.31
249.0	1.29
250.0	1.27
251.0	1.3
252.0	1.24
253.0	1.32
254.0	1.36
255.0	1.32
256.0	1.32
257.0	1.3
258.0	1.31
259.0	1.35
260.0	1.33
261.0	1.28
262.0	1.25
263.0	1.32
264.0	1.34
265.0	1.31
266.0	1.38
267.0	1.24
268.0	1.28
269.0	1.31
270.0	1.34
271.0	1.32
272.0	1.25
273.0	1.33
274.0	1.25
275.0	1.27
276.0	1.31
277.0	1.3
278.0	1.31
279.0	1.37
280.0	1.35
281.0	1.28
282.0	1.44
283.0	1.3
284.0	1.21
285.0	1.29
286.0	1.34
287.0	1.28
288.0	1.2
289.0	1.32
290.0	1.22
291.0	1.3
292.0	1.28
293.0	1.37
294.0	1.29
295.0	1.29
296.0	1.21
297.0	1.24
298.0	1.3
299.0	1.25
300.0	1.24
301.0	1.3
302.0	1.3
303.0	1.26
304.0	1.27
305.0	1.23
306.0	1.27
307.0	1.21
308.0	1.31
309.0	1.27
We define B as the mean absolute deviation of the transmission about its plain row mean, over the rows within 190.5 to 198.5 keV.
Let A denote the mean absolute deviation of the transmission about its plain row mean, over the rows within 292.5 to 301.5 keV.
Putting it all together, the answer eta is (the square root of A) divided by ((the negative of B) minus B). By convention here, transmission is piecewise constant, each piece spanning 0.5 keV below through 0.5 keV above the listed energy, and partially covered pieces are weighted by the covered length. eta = -3.4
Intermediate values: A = 0.037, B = 0.028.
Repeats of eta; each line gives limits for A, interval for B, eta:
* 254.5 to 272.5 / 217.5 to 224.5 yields -2.1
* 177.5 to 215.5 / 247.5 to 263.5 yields -5.9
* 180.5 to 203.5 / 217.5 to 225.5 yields -4.0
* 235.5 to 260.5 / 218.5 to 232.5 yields -3.3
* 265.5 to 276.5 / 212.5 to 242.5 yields -2.2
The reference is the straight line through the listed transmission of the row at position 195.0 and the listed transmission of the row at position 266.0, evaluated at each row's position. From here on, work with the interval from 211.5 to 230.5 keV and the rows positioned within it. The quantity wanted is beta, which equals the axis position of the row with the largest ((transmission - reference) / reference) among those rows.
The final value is 220.0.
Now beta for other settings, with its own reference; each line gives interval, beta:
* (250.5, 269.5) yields 254.0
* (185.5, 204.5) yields 186.0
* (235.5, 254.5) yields 237.0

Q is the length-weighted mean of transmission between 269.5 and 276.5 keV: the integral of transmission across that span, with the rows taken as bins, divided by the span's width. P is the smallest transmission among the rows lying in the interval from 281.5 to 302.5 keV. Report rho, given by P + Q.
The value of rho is 2.5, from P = 1.2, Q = 1.30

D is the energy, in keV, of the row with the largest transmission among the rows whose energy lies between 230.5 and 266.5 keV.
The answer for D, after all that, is 237.0 keV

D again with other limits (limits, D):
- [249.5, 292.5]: 282.0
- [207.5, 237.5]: 237.0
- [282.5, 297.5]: 293.0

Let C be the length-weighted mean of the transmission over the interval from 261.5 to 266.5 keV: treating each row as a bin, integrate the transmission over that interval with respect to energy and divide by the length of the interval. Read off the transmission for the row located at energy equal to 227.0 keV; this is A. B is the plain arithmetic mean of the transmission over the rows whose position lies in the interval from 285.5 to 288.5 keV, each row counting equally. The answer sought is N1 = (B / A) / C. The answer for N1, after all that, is 0.75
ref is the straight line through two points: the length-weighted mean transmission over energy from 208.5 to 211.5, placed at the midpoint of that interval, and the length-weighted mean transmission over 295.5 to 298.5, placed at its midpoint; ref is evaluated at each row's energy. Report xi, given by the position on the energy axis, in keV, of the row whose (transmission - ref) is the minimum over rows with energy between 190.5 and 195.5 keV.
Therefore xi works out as 194.0 keV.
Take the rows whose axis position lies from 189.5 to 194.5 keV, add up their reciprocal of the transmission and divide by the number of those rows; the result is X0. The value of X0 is 0.922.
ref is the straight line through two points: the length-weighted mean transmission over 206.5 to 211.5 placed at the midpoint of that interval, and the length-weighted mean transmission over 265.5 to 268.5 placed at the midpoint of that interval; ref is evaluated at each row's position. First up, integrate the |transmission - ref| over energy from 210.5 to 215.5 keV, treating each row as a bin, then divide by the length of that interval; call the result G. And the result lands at 0.078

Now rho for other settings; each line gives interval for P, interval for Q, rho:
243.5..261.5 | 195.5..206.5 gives 2.3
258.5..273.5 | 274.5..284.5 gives 2.6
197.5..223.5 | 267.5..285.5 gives 2.3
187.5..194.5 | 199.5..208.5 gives 2.1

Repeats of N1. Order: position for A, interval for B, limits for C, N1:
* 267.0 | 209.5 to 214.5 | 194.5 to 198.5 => 0.91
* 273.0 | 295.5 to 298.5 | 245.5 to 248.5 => 0.70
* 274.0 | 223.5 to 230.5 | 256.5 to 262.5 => 0.80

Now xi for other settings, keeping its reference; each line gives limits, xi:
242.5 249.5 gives 243.0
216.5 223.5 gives 217.0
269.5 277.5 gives 274.0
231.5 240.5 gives 234.0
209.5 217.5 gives 210.0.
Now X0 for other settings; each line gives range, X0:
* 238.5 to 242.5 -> 0.751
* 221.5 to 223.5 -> 0.776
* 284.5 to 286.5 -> 0.761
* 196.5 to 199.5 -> 0.960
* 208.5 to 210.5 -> 0.885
